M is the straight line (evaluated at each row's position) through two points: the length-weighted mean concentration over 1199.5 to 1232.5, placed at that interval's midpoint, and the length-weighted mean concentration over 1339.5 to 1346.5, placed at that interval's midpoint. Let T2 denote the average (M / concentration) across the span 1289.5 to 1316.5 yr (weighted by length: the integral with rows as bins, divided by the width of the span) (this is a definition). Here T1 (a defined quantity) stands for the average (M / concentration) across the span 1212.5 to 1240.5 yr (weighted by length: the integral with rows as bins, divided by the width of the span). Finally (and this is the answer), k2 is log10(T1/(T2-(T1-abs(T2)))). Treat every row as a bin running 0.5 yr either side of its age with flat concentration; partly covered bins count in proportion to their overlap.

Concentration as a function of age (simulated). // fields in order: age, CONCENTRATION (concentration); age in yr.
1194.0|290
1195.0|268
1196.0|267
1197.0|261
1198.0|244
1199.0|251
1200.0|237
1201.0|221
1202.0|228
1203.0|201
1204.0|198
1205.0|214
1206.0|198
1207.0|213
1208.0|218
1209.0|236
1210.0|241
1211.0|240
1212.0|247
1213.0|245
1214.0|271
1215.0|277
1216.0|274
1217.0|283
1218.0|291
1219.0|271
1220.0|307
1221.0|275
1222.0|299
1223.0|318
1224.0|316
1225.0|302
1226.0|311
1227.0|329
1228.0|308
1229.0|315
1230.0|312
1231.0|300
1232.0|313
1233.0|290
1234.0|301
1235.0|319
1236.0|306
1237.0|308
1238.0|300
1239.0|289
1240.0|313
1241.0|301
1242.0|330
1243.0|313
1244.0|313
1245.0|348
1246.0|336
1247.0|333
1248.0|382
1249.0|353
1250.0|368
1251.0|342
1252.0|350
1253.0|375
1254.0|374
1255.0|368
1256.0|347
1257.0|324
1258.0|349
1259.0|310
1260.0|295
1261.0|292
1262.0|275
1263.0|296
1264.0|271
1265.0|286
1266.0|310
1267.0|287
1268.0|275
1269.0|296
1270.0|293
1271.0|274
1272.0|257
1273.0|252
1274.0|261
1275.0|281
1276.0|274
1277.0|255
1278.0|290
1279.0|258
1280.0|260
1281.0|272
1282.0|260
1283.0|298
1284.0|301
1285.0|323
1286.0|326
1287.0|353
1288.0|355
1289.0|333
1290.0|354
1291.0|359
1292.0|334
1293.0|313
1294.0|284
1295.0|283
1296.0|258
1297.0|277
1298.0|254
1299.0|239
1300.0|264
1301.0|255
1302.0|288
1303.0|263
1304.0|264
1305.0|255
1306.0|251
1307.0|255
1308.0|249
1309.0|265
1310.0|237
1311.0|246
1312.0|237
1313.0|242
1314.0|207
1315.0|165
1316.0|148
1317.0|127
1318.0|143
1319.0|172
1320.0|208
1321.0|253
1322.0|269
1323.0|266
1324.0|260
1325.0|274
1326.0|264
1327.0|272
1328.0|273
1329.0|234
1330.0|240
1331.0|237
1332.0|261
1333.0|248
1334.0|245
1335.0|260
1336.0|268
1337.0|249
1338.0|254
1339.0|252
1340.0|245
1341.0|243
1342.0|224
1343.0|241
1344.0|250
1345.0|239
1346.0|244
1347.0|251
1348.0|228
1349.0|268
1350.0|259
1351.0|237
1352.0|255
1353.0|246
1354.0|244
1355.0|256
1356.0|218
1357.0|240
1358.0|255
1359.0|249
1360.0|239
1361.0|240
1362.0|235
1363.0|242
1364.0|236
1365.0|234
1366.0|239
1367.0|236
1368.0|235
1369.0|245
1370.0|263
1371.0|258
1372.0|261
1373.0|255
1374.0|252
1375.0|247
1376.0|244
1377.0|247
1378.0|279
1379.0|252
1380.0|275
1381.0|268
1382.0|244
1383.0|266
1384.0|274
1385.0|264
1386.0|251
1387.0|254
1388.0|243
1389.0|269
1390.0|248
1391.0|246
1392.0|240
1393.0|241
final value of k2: -0.08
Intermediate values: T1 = 0.89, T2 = 0.99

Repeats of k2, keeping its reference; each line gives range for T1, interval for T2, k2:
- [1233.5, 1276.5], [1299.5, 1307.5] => -0.10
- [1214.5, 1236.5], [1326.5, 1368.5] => -0.08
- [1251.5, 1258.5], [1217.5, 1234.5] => -0.14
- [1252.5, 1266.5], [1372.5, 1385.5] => -0.08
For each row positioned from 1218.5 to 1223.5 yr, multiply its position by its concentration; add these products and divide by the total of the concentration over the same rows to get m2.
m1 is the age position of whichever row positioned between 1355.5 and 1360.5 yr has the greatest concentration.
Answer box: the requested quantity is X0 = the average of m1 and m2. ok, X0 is 1289.5 yr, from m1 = 1358.0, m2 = 1221.1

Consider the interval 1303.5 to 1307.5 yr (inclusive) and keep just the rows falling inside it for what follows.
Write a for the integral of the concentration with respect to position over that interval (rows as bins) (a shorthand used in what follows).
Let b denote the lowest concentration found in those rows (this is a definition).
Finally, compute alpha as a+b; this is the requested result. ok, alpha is 1276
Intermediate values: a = 1025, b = 251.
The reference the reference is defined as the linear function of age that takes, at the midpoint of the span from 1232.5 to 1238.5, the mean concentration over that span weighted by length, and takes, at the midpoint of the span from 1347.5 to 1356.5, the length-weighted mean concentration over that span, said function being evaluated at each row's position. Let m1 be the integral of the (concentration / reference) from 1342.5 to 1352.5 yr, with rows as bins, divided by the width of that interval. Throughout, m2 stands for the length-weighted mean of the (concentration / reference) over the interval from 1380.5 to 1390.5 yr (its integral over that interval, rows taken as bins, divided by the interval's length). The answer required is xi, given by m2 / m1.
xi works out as 1.13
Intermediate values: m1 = 1.00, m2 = 1.128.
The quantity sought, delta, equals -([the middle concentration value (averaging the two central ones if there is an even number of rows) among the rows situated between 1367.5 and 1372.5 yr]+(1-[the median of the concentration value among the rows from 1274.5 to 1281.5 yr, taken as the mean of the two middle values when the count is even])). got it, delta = 13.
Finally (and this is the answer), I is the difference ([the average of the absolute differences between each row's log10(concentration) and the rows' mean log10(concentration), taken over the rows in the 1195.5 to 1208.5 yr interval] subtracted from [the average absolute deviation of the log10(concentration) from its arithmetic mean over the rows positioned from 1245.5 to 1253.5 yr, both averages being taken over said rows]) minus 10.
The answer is -10.0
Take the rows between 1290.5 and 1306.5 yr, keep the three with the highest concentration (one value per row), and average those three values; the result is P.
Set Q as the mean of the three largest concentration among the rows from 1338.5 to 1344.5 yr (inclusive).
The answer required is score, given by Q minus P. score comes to -86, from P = 335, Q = 249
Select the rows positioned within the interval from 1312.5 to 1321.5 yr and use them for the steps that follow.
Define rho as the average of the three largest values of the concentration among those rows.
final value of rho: 234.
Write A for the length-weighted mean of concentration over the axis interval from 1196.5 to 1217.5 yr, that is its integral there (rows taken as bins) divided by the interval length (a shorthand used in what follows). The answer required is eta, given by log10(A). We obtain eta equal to 2.38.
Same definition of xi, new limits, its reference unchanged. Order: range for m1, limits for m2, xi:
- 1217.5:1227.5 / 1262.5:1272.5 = 1.02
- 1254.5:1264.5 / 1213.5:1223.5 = 0.86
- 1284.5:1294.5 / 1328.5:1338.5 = 0.81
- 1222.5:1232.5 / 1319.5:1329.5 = 0.98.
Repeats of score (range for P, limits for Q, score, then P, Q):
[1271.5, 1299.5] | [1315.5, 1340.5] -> -83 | 356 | 273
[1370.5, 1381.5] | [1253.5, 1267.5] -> 90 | 274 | 364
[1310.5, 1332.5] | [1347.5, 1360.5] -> -12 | 273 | 261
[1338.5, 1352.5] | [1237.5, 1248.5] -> 95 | 261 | 355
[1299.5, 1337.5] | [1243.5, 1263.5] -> 99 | 278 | 377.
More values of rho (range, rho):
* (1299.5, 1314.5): 272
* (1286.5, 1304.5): 356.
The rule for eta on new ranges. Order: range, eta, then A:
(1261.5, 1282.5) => 2.44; 275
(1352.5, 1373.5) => 2.39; 244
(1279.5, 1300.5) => 2.48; 300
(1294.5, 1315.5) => 2.40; 250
